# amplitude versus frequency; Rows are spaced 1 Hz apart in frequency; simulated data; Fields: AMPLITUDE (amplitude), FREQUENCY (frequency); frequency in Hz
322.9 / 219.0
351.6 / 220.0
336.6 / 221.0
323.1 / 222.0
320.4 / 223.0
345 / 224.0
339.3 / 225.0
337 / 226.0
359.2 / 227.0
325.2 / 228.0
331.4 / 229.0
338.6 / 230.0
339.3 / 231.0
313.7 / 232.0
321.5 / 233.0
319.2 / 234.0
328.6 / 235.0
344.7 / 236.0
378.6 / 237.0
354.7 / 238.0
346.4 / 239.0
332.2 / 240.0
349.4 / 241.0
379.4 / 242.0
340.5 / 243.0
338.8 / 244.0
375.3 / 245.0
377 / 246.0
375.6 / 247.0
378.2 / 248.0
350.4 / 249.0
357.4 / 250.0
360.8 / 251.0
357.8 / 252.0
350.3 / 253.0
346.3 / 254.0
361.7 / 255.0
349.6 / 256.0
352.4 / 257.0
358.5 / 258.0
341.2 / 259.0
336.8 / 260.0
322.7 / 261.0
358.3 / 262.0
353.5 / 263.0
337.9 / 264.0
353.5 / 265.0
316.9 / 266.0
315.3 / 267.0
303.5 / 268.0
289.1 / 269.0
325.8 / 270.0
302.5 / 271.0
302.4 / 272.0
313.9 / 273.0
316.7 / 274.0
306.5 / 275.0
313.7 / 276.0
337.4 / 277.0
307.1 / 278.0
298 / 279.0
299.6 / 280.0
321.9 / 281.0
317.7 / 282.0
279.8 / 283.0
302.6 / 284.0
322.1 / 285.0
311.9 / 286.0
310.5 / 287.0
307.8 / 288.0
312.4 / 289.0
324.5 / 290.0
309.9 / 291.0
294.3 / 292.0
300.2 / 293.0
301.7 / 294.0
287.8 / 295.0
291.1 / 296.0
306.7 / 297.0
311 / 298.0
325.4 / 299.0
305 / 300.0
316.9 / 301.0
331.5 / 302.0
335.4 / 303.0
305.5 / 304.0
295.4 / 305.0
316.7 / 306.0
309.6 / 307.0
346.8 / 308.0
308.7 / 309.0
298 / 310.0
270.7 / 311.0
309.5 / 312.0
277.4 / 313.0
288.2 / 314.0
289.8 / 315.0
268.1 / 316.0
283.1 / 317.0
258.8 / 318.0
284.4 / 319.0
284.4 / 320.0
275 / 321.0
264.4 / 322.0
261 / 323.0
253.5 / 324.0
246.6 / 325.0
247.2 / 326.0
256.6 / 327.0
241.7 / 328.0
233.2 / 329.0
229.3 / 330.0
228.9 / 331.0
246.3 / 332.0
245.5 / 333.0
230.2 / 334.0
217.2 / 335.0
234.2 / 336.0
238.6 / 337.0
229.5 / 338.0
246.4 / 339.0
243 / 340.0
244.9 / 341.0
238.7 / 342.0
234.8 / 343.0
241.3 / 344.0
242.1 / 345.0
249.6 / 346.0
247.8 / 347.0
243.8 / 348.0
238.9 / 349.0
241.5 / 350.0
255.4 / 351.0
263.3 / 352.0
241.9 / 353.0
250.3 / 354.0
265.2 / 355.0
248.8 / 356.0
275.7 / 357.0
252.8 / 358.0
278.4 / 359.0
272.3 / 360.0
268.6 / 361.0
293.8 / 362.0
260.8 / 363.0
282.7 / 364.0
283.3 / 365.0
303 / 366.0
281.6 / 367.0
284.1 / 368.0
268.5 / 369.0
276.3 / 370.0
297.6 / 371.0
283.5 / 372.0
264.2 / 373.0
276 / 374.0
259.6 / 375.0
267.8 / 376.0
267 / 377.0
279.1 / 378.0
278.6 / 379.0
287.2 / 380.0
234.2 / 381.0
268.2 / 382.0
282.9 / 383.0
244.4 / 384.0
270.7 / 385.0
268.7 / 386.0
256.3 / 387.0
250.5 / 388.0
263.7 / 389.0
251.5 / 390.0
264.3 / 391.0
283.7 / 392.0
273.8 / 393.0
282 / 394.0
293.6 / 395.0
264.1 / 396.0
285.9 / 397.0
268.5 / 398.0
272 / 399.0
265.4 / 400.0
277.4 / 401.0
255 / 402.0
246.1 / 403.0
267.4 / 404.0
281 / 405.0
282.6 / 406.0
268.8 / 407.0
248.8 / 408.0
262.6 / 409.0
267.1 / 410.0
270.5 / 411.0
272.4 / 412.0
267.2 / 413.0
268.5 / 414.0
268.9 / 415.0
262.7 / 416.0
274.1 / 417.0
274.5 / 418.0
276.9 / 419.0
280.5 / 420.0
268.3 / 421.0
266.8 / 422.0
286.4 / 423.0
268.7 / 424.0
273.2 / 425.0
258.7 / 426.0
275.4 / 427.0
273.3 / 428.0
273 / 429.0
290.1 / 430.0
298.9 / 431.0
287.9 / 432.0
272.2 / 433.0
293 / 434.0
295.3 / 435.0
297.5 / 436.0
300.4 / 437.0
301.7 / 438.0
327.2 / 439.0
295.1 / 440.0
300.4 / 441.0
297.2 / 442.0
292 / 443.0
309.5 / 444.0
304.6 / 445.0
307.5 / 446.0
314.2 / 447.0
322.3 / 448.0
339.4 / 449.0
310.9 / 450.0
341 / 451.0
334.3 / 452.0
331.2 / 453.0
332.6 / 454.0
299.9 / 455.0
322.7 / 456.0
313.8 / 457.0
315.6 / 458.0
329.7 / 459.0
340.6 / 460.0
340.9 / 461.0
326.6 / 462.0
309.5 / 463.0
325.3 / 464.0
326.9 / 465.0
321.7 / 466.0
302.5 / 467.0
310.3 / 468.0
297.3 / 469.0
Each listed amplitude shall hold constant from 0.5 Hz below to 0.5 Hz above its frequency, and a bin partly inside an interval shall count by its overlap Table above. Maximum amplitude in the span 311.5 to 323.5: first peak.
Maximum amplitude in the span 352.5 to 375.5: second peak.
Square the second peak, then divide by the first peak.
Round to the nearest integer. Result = 297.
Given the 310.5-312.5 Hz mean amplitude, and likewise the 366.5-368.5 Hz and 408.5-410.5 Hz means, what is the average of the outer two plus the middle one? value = 560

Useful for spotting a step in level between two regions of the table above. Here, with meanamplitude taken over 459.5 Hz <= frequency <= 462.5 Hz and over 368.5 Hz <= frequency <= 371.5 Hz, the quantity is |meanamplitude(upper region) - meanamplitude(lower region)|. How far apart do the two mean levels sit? 55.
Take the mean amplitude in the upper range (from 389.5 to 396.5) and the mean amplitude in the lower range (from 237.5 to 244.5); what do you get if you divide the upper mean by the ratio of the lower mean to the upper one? 214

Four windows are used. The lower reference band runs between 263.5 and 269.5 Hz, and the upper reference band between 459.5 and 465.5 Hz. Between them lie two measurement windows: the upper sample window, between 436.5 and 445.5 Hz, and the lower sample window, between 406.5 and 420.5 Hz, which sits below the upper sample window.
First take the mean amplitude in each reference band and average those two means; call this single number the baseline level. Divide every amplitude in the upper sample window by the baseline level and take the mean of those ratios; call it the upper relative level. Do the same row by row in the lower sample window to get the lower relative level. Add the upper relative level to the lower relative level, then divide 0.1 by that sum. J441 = 0.0566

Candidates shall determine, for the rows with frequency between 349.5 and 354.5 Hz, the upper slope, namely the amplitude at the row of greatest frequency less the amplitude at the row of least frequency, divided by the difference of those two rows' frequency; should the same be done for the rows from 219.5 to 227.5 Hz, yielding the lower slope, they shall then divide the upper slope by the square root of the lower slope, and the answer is 2.1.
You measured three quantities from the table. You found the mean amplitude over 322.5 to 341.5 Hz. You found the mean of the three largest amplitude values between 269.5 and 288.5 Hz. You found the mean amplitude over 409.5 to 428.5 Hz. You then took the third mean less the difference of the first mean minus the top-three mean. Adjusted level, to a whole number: 359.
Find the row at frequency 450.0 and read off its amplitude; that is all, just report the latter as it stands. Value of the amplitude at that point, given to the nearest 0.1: 310.9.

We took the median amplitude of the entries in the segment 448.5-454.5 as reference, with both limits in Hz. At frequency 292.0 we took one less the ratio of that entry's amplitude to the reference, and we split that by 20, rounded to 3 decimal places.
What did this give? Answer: 0.006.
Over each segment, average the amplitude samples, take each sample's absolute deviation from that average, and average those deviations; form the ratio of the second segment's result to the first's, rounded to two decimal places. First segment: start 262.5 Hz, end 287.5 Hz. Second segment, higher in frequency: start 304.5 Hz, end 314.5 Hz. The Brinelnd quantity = 1.26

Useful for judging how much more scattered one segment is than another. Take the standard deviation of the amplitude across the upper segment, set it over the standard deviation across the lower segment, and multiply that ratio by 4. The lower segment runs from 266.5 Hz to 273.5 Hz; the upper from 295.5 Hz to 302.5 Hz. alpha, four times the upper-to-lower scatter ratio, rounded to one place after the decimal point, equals 4.6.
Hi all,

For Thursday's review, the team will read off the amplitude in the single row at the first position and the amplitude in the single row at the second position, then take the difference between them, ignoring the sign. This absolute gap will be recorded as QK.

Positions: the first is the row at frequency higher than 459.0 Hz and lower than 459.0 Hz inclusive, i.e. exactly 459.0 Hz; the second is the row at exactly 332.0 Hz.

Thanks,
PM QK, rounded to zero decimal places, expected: 83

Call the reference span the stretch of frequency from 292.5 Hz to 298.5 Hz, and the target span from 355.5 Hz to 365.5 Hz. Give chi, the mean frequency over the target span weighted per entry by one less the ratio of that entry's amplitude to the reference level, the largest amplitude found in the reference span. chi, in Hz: 359.9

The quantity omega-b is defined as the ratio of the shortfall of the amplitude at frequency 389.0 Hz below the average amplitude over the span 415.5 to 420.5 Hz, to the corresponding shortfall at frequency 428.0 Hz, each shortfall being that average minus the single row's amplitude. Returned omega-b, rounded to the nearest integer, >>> 23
